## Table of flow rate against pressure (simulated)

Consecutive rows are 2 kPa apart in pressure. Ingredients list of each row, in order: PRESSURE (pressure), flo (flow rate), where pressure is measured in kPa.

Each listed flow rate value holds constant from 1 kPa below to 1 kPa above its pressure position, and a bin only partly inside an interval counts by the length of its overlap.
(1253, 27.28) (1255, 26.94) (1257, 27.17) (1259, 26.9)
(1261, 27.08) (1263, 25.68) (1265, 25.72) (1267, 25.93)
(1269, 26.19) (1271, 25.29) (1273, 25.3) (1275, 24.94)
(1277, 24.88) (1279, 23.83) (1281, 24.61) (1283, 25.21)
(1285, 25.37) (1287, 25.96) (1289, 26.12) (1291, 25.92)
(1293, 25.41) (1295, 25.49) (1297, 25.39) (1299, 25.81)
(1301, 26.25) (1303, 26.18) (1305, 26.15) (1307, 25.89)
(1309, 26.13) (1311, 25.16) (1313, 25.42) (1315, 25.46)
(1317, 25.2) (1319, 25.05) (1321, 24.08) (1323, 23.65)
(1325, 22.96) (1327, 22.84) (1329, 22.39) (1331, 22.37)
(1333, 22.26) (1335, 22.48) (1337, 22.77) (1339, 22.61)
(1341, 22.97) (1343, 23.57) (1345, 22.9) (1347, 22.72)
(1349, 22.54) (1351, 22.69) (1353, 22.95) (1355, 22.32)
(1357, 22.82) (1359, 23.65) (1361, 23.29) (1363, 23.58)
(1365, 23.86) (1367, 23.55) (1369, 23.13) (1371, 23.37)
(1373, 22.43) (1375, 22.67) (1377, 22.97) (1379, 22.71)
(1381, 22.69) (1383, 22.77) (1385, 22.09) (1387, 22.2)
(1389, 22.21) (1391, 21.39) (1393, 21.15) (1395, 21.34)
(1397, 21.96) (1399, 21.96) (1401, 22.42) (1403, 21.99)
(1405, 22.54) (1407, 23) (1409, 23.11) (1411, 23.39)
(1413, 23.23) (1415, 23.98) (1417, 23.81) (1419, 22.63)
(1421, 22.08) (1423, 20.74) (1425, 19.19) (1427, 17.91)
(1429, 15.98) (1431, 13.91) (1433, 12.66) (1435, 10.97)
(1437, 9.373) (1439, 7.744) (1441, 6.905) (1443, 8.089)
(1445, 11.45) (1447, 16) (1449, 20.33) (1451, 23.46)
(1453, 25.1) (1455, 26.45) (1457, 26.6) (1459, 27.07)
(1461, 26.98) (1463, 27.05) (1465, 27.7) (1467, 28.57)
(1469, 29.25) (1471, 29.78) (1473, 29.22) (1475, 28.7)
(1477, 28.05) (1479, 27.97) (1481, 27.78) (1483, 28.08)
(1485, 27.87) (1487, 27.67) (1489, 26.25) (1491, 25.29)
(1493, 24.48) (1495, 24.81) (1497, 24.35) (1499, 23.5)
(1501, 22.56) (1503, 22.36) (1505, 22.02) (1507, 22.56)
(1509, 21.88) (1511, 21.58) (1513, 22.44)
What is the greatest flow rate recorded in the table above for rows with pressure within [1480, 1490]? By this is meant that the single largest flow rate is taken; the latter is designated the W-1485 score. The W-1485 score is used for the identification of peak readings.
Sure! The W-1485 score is 28.08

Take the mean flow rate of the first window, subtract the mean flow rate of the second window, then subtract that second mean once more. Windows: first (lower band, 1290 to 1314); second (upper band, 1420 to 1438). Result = -6.0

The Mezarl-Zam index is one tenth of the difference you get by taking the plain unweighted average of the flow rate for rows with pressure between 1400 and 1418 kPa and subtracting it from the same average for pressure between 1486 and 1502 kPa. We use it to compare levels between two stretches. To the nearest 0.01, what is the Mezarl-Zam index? 0.18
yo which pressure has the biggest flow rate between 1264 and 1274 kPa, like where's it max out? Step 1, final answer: 1269 kPa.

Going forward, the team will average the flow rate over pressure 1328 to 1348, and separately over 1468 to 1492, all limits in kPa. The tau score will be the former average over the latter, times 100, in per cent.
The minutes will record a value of 81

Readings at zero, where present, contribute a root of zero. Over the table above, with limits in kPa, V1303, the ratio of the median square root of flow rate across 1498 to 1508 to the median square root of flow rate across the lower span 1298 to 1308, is 0.93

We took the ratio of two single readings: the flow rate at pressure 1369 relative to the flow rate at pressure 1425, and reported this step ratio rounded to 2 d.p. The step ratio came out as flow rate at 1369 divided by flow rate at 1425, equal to 1.21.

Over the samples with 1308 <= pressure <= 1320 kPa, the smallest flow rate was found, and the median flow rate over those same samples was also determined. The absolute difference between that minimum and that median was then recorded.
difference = 0.26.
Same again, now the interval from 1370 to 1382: 0.27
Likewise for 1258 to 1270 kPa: 0.38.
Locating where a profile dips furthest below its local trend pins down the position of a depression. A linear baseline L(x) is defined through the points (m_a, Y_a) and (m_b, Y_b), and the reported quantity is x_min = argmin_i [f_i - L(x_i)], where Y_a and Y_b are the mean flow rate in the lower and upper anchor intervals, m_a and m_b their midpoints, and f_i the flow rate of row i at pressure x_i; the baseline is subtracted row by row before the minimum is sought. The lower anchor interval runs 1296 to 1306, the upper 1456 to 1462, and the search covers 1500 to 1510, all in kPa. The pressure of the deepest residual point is 1509 kPa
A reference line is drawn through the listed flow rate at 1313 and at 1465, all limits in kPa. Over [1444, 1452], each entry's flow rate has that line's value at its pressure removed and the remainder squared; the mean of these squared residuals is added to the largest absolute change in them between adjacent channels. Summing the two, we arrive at 237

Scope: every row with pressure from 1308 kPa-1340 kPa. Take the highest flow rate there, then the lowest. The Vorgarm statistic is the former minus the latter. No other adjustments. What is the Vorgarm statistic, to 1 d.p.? 3.9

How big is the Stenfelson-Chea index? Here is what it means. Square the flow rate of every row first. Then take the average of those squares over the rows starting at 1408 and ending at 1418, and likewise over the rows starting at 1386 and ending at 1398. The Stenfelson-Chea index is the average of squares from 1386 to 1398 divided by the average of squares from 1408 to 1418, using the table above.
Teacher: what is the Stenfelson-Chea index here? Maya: 0.85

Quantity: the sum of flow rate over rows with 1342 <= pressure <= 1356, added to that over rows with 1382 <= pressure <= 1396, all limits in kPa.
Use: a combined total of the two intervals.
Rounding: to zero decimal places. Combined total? 313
